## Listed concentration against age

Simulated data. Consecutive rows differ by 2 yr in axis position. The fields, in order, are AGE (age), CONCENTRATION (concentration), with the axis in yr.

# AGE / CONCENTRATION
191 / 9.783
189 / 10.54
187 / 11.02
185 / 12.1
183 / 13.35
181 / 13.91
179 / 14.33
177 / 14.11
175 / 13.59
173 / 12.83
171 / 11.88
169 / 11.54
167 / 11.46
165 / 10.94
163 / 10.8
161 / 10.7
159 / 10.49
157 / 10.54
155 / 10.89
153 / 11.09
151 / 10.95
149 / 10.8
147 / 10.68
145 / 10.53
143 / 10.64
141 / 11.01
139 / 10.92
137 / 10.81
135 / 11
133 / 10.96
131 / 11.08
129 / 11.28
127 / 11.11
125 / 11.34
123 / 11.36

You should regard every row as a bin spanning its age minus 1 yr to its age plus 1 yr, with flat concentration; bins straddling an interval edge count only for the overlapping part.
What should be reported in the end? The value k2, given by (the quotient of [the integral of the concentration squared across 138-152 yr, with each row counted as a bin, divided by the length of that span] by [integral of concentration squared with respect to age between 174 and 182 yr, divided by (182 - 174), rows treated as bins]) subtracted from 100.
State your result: 99.4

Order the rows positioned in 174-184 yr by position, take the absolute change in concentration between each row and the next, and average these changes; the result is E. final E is 0.43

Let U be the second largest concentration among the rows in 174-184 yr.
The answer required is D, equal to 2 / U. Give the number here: 0.142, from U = 14.11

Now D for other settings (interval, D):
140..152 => 0.183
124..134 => 0.177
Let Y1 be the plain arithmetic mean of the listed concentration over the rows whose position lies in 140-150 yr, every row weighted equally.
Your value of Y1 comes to 10.7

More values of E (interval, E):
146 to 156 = 0.15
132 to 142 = 0.11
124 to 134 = 0.18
